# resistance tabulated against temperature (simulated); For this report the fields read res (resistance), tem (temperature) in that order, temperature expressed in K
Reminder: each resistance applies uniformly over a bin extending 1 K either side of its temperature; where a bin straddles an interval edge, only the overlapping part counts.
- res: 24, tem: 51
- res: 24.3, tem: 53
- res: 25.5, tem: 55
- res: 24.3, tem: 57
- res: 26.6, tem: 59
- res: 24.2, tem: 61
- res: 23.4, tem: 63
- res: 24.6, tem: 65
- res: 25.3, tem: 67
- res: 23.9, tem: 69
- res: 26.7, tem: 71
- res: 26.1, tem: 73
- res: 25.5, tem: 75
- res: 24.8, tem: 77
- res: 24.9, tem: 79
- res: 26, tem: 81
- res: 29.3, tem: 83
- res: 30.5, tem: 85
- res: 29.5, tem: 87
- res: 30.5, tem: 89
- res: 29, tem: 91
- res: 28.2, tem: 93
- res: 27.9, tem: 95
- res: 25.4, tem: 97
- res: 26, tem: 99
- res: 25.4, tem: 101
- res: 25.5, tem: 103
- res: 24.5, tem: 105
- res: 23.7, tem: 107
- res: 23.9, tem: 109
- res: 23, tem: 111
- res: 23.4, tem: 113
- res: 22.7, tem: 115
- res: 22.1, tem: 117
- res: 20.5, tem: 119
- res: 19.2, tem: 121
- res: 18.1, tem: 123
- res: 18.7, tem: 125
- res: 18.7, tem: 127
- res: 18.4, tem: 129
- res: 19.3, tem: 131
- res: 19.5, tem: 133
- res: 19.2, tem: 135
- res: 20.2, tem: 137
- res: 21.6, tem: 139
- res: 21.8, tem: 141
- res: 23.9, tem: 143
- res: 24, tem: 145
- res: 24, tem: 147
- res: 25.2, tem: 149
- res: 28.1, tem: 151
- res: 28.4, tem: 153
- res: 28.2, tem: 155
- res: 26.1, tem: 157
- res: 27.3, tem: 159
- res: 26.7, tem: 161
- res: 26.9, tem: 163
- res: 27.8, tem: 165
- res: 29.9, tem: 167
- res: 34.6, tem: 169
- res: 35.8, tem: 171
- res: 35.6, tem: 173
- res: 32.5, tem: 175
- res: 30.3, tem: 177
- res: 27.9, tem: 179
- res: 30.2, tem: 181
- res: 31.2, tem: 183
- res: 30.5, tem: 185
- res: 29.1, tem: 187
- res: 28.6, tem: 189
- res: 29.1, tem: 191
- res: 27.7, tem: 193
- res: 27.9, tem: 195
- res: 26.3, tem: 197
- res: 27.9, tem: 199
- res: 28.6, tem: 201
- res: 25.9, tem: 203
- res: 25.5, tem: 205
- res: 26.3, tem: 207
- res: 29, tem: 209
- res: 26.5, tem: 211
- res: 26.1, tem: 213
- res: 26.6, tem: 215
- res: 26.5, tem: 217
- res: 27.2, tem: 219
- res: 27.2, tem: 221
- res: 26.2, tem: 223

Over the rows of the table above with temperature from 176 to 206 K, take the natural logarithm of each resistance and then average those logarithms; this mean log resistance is 3.35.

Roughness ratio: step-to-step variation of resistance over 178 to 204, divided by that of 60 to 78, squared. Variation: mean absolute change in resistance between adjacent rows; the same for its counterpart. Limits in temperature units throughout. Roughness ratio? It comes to 1.2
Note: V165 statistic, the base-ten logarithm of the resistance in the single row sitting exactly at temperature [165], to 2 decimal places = 1.44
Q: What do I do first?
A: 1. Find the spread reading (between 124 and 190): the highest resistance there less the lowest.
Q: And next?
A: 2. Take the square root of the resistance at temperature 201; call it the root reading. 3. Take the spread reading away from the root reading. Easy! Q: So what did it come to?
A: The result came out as -12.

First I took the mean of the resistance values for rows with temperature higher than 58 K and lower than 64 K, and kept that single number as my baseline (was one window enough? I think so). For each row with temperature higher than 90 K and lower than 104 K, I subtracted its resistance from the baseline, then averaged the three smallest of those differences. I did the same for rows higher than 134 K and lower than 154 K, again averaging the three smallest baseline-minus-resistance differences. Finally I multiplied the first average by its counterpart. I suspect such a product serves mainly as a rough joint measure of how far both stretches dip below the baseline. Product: 9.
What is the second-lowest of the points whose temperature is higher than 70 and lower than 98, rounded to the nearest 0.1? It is 24.9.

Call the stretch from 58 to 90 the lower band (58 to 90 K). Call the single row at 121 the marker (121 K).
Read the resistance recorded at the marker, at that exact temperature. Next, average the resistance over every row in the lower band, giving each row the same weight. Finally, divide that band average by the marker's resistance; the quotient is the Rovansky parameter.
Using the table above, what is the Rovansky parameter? 1.4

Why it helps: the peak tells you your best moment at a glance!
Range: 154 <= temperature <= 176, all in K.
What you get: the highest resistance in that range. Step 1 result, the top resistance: 35.8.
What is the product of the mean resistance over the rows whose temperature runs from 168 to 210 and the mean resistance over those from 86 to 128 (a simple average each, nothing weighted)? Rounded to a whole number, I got 712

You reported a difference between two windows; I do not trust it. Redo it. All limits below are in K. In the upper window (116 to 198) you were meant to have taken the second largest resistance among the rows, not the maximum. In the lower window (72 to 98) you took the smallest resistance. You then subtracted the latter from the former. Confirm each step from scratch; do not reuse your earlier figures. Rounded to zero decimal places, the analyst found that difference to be 11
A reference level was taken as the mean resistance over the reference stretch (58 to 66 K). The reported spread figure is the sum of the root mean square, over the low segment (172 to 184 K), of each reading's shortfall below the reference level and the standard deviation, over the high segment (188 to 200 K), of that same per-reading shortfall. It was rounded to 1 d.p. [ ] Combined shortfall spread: 7.9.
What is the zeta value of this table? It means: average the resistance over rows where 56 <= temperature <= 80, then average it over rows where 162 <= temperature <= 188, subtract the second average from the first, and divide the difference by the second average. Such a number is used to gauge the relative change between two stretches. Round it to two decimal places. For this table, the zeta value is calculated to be -0.19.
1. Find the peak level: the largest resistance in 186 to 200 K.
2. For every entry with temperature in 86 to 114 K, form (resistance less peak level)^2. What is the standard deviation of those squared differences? 13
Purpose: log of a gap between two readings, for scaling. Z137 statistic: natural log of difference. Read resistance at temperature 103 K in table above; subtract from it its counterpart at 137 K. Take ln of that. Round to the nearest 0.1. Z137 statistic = 1.7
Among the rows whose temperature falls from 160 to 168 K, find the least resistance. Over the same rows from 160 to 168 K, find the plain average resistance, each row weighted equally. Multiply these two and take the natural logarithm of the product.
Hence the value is 6.61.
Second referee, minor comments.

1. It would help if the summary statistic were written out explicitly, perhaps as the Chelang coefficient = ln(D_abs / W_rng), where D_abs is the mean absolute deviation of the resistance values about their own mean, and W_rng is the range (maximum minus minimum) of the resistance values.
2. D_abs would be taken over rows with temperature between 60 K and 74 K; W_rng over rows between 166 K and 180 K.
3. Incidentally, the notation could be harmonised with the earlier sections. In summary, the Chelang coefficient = -2.1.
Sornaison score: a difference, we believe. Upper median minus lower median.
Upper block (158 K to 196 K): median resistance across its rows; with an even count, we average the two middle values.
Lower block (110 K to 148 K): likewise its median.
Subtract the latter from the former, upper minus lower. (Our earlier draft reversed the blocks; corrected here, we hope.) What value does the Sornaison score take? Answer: 9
